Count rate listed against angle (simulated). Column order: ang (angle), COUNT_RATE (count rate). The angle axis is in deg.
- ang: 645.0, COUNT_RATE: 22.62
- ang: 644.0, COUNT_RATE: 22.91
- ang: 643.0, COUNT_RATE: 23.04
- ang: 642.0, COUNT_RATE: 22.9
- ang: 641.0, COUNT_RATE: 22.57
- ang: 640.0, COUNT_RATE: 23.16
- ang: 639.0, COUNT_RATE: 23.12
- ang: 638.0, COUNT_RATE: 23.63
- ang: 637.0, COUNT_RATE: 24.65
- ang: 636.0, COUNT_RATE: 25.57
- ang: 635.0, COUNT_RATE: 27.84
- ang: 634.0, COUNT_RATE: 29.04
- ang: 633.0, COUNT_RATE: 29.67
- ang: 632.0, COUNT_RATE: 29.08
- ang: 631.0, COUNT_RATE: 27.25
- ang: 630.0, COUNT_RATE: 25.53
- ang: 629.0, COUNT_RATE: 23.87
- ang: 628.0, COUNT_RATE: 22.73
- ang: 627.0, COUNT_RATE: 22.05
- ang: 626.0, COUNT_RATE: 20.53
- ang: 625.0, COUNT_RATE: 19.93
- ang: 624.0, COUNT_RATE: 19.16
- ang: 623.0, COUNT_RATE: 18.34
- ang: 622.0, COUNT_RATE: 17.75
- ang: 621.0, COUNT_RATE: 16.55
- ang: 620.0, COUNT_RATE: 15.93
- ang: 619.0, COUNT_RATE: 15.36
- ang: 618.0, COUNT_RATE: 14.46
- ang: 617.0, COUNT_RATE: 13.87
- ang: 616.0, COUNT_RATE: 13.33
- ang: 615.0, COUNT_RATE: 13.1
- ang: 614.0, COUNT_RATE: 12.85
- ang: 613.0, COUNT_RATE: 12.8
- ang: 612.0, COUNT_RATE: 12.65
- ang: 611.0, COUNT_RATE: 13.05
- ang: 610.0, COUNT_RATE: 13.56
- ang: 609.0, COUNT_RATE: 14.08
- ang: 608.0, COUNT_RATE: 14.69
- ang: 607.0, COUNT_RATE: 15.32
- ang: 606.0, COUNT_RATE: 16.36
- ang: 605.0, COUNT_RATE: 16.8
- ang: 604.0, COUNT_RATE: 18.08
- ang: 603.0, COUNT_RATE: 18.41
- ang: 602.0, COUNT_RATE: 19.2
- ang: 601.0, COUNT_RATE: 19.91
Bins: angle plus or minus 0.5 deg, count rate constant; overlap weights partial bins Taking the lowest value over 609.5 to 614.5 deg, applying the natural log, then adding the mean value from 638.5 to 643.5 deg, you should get 25.5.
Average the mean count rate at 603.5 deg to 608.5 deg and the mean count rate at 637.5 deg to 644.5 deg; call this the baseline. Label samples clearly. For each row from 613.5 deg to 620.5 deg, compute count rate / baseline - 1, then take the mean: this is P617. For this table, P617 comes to -0.3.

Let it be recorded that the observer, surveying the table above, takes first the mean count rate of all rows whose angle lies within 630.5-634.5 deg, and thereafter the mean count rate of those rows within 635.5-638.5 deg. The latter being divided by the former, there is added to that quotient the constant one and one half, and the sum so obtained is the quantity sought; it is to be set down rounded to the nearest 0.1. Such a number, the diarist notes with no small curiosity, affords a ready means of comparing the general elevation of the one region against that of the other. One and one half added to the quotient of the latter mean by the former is 2.4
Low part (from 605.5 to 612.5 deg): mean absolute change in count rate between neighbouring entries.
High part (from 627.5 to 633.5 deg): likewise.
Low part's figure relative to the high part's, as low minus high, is -0.77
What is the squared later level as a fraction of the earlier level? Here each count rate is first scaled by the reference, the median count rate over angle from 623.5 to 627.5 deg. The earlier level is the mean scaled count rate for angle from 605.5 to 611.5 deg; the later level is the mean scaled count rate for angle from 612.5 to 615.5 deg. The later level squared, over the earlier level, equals 0.57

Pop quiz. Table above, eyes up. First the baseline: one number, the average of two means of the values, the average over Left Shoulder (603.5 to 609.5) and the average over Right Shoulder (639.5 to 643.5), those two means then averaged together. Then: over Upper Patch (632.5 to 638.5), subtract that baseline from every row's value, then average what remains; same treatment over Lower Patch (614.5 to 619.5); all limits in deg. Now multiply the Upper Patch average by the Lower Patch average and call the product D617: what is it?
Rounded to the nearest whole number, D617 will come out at -39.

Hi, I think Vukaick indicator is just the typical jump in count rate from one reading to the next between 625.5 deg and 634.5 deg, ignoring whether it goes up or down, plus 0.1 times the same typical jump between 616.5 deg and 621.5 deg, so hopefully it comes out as 1.29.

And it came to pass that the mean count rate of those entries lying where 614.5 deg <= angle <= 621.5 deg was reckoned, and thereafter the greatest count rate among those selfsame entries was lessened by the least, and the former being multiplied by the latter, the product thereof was 51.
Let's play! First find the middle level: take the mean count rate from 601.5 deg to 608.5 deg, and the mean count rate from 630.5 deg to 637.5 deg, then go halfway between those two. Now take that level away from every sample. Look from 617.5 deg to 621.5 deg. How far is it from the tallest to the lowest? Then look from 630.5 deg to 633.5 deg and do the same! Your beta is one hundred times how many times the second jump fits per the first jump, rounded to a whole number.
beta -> 116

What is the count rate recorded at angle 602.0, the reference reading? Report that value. 19.2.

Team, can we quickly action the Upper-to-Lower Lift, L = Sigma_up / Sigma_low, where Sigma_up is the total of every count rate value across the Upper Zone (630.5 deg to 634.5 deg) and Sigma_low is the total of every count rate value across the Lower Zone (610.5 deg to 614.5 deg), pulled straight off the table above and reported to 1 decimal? 2.2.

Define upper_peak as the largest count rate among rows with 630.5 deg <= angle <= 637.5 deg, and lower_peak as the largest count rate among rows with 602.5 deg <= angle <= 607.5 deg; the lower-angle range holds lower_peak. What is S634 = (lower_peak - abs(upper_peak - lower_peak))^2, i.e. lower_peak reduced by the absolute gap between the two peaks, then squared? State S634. 51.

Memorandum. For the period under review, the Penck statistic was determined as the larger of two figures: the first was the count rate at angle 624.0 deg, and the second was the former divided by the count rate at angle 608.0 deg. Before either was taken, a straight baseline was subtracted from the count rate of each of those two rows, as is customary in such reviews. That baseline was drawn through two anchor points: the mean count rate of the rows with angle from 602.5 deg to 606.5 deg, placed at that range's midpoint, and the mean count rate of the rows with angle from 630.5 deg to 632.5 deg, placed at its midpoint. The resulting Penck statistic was 1.5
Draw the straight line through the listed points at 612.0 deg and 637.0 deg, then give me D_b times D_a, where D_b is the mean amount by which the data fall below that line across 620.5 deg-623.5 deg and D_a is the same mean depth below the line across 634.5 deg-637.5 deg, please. 0.2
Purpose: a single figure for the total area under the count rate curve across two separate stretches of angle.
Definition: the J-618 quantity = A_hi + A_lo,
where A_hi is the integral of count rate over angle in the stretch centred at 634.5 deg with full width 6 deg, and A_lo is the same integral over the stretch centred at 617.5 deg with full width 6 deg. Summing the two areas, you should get 252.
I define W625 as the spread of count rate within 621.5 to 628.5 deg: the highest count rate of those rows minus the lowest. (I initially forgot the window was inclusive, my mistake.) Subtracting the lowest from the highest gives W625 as 5.0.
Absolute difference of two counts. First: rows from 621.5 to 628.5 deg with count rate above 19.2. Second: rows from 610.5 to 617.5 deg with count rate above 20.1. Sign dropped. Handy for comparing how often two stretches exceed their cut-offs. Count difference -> 4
